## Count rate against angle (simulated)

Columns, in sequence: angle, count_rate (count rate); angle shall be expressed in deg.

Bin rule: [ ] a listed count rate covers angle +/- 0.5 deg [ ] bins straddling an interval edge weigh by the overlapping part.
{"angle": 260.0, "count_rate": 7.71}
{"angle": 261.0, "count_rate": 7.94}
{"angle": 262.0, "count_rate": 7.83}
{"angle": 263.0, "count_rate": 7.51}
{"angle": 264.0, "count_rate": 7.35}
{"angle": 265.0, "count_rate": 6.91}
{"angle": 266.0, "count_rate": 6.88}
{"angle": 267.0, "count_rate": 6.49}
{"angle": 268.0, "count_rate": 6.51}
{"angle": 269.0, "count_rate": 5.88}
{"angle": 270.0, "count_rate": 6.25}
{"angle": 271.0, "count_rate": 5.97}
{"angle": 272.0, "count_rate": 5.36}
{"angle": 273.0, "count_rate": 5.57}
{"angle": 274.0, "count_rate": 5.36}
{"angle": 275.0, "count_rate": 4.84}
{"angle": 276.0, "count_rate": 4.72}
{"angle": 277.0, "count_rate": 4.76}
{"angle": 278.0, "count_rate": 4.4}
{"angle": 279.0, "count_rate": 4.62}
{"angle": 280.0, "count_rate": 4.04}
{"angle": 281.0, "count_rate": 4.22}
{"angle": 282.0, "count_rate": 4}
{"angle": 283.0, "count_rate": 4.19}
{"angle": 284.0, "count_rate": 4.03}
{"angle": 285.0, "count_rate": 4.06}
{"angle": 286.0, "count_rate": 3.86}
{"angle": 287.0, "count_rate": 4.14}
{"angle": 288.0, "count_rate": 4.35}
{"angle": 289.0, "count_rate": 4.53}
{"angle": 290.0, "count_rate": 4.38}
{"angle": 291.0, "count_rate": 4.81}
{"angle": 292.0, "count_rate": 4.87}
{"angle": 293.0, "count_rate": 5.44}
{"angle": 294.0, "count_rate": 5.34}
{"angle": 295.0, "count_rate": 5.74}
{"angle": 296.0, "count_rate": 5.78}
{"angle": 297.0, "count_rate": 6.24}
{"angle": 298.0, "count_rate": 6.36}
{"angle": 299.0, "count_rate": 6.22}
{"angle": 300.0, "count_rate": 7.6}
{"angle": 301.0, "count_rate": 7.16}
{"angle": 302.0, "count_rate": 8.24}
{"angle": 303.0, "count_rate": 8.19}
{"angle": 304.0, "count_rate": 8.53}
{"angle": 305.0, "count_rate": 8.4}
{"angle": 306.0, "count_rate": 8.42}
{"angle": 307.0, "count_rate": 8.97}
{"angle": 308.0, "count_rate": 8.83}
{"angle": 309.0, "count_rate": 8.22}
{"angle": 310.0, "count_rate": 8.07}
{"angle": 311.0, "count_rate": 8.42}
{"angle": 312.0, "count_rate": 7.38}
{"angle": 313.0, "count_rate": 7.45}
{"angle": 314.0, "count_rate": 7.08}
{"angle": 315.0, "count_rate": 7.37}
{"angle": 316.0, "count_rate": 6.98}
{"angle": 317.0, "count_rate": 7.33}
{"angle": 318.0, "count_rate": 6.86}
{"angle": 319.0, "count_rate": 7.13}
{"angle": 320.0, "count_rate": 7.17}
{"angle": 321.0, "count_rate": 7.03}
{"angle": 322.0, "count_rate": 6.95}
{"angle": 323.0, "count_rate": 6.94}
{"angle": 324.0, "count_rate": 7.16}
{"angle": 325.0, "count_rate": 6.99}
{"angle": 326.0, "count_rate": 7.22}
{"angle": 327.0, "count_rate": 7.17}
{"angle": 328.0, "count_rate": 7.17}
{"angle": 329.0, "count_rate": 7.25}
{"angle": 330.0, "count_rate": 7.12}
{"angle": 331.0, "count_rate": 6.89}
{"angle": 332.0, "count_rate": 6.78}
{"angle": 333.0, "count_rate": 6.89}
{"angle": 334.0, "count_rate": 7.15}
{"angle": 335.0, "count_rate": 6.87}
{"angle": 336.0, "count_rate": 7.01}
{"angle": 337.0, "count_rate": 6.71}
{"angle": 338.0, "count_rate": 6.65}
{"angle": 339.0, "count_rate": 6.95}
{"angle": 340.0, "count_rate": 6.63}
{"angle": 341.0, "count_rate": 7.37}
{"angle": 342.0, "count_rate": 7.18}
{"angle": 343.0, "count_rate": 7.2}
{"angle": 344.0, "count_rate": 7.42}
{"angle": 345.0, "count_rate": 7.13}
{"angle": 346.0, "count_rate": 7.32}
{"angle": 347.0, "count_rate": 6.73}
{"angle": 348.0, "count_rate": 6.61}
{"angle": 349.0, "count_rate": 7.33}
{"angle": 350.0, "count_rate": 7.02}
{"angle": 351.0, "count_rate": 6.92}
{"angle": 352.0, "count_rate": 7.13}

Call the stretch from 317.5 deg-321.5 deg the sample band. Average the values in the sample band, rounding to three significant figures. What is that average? 7.05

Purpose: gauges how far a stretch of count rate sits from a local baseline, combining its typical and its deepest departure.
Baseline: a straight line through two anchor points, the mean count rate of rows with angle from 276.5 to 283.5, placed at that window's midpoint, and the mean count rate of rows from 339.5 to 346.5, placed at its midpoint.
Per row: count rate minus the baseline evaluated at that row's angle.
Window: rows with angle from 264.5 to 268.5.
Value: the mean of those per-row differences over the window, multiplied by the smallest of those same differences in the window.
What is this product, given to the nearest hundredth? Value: 8.19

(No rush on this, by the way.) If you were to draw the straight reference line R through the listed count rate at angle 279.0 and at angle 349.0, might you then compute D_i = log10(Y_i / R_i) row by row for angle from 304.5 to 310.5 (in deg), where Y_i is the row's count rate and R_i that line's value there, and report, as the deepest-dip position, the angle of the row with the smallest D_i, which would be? 310.0 deg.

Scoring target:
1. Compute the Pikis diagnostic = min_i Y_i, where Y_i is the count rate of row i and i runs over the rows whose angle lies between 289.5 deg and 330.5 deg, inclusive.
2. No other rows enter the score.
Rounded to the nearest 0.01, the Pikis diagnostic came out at 4.38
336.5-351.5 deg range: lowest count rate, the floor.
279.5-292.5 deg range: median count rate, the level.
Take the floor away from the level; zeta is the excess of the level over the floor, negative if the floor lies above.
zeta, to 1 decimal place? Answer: -2.4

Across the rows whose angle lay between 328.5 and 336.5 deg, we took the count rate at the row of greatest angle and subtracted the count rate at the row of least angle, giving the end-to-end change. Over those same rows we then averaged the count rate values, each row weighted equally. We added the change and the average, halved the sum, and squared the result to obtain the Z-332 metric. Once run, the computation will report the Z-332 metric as 11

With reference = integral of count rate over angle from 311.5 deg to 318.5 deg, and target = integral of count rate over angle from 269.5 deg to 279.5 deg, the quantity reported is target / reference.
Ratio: 1.0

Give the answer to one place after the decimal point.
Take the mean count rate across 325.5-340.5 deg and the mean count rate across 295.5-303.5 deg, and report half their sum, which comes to 7.0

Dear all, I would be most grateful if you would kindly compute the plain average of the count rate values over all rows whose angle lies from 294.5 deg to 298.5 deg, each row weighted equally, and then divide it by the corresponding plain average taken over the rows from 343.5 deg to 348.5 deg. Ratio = 0.86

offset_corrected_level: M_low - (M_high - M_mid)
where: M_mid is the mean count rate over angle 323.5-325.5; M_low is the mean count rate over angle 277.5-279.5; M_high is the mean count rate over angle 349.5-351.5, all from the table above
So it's 5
